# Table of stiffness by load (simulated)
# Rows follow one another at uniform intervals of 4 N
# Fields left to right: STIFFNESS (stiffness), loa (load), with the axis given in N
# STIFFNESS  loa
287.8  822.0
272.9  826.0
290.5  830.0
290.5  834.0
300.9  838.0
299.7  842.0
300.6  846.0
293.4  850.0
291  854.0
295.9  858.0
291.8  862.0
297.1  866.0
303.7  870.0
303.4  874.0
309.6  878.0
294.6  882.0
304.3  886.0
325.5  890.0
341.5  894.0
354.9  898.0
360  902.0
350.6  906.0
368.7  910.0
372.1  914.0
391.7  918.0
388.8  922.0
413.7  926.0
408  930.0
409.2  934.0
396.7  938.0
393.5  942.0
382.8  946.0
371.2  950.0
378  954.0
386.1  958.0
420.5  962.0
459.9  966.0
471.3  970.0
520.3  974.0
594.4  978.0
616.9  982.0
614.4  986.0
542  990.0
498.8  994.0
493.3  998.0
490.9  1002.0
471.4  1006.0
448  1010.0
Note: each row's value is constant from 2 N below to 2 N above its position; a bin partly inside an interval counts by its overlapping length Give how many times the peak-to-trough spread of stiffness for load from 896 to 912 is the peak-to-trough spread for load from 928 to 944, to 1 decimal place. 1.2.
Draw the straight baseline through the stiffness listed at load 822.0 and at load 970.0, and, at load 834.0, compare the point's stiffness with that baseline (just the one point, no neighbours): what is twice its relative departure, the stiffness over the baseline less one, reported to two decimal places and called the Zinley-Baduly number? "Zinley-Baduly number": -0.08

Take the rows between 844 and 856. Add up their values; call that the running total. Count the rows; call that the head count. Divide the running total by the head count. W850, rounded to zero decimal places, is 295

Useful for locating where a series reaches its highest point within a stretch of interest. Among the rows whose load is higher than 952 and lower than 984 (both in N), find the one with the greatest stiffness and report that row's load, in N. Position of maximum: 982.0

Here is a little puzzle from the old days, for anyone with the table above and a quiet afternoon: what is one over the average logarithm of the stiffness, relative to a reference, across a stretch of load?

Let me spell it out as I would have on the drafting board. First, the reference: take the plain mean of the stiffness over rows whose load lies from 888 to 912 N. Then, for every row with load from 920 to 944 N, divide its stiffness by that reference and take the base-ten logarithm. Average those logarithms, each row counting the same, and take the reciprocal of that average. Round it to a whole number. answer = 17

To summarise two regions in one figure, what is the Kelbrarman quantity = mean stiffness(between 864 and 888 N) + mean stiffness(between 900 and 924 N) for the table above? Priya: 674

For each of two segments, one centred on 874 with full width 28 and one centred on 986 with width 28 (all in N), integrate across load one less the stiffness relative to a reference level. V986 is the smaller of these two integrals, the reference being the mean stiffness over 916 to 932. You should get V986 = -10.7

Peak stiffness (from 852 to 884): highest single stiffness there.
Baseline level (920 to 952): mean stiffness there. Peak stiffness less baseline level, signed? -86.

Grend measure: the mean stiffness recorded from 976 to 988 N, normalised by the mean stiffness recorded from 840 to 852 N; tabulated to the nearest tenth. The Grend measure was 2.0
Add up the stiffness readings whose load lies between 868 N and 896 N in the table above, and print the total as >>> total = 2183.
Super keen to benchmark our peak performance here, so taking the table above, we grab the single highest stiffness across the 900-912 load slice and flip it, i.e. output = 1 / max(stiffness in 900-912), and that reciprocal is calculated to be 0.0027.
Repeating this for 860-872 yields 0.0033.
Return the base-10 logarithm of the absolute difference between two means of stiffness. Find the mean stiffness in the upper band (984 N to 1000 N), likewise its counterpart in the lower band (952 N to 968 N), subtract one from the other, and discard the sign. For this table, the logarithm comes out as 2.10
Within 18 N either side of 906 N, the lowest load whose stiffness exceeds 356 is 902.0 N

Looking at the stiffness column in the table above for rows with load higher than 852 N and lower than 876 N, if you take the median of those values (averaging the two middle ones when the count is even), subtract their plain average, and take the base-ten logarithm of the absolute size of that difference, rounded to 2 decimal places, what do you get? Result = -0.19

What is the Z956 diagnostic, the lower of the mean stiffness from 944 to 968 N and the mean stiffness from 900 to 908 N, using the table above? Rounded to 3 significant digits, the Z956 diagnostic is 355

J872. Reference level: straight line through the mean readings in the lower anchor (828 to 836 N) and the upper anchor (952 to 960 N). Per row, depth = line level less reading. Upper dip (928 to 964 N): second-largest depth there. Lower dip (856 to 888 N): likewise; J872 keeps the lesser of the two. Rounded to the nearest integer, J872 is 3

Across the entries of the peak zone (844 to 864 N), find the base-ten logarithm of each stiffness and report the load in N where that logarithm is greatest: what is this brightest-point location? 846.0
